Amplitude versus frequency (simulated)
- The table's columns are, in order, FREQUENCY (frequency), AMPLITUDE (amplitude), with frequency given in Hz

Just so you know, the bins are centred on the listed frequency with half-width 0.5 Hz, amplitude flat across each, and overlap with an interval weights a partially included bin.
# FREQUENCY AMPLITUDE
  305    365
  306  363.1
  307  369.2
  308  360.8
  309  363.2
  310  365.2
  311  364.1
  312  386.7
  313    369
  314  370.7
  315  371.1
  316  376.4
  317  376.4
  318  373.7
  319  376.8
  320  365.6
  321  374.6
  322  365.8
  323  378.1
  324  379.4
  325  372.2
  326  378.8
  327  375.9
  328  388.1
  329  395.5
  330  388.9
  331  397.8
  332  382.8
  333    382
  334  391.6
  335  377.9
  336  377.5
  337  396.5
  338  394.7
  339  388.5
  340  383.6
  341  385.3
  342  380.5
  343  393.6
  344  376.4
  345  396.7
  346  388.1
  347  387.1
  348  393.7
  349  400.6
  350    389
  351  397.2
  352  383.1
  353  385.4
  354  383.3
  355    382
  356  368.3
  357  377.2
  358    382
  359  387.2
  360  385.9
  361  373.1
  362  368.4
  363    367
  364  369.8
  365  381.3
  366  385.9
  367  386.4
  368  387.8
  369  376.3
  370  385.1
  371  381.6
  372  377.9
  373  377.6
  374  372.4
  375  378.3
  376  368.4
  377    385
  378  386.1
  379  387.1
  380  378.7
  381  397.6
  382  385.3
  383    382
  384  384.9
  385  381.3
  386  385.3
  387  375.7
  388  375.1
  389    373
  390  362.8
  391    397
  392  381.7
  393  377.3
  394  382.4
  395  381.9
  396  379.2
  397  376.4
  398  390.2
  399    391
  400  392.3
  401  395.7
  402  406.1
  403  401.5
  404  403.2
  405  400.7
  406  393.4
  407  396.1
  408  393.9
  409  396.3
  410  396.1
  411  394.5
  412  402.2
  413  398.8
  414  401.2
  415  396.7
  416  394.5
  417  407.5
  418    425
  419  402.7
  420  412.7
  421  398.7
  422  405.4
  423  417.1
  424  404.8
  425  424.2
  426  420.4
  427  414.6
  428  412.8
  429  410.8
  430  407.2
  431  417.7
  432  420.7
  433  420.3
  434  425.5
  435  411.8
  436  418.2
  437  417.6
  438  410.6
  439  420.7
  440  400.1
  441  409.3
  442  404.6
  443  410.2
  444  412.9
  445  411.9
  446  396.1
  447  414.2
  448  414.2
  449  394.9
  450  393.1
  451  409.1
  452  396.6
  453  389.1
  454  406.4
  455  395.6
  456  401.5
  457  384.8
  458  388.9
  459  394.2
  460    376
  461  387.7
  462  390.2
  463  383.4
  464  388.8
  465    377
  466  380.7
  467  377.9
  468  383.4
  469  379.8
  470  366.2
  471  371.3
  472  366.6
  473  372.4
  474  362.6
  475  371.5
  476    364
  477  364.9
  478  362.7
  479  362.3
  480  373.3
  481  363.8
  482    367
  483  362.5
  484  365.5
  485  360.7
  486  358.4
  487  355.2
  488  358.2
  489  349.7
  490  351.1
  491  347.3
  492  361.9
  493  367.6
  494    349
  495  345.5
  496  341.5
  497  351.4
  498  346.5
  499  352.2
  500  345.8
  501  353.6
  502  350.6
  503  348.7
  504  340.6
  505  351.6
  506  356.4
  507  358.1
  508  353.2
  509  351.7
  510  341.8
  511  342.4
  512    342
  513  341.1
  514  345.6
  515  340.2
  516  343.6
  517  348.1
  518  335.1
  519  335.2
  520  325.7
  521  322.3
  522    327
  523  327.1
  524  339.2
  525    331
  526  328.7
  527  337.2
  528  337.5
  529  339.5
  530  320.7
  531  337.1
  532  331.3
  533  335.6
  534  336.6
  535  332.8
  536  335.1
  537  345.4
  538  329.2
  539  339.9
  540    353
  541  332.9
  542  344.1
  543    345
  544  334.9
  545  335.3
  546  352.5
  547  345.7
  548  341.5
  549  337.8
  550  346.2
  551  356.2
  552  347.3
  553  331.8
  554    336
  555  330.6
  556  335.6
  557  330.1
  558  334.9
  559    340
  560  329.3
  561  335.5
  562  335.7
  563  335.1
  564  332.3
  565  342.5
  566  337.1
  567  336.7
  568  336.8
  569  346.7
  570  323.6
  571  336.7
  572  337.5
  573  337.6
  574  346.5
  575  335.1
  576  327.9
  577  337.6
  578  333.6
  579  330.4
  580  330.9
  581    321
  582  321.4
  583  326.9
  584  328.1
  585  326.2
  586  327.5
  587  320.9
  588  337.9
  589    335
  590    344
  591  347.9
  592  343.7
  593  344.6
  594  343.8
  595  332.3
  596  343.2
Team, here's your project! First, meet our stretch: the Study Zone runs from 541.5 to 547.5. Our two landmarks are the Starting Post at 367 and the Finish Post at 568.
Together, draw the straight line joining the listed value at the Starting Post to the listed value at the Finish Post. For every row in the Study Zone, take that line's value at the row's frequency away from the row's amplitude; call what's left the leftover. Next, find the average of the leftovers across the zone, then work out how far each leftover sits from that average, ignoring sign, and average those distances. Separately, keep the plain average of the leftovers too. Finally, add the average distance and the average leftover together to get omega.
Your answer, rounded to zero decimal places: 6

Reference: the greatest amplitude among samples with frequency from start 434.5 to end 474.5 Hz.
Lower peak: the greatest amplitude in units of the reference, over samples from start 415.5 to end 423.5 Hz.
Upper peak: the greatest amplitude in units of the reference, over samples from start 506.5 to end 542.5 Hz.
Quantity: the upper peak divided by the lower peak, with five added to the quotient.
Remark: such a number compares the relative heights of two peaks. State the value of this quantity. 5.843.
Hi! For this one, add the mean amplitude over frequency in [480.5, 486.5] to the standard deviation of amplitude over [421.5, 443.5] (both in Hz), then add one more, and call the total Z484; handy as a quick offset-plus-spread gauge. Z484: 371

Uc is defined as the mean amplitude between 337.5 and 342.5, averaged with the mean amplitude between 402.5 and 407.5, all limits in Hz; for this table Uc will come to 393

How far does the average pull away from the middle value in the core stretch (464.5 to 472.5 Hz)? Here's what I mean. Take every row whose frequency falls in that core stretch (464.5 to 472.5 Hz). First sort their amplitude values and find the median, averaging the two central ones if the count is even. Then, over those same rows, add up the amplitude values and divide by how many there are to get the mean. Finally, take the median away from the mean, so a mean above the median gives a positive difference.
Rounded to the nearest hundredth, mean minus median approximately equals -2.09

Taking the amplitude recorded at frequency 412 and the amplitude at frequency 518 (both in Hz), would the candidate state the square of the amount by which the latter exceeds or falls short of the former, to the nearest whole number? 4502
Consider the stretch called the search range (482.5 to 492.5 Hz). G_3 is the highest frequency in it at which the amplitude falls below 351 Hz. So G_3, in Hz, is 491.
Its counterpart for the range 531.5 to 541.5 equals 541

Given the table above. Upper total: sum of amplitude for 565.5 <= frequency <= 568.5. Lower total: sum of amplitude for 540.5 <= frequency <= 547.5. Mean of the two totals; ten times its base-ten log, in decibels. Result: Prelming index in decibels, 32.3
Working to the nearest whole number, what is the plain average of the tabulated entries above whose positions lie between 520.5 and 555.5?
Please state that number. 337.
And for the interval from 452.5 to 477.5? 381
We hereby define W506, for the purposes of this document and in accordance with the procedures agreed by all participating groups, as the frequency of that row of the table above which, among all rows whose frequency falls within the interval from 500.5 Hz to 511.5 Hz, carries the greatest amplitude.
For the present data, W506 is 507 Hz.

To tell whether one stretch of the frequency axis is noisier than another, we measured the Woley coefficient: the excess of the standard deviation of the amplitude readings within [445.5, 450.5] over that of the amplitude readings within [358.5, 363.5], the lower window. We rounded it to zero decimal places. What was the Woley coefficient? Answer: 1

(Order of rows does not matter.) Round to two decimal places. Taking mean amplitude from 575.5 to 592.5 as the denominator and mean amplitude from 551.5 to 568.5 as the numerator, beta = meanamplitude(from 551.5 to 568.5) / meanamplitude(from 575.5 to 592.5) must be 1.01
